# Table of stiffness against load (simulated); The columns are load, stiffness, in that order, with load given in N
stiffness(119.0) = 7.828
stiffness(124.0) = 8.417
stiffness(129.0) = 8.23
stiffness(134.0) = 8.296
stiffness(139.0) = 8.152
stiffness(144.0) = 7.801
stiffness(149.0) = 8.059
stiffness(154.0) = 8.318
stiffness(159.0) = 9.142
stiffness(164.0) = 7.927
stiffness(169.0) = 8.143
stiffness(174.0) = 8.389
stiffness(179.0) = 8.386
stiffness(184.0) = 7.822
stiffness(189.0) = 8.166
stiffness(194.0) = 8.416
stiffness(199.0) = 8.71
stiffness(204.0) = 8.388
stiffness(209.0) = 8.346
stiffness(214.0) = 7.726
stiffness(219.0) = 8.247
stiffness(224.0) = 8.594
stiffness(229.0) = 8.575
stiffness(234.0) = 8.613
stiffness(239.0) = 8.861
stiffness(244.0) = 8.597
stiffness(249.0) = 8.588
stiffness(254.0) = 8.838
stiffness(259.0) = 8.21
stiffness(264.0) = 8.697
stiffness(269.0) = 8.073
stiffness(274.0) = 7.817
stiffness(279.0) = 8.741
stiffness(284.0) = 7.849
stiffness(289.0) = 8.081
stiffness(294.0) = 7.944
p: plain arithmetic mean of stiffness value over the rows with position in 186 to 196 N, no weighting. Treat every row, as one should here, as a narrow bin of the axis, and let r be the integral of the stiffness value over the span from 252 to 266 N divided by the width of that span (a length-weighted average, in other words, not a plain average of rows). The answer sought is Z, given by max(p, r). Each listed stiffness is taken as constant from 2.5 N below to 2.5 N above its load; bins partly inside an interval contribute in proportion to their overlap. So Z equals 8.57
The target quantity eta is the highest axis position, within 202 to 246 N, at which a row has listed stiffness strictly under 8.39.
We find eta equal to 219.0 N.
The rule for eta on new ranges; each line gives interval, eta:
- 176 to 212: 209.0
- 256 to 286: 284.0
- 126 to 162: 154.0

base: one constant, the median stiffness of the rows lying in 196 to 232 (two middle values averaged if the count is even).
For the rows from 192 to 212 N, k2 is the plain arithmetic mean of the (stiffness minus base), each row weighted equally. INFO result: 0.08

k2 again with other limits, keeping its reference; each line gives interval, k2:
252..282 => 0.01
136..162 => -0.09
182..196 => -0.25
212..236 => -0.04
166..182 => -0.08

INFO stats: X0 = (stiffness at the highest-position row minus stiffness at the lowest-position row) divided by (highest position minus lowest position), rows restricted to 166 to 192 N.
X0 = 0.001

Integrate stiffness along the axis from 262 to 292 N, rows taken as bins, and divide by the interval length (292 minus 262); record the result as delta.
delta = 8.20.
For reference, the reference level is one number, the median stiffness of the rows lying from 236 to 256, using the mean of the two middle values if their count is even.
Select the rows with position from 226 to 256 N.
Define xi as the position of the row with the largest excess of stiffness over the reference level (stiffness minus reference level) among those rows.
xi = 239.0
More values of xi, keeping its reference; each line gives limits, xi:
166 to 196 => 194.0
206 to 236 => 234.0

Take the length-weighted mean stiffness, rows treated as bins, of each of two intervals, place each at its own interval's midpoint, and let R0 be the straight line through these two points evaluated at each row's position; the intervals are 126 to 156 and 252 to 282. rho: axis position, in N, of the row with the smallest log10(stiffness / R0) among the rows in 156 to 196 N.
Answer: 184.0 N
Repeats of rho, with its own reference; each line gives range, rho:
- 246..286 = 274.0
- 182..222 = 214.0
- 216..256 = 219.0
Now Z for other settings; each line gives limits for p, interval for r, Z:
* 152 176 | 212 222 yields 8.38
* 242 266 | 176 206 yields 8.59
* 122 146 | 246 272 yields 8.47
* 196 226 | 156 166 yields 8.55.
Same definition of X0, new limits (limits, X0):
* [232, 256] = 0.011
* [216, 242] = 0.031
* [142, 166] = 0.006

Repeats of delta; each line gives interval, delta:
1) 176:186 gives 8.13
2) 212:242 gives 8.45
